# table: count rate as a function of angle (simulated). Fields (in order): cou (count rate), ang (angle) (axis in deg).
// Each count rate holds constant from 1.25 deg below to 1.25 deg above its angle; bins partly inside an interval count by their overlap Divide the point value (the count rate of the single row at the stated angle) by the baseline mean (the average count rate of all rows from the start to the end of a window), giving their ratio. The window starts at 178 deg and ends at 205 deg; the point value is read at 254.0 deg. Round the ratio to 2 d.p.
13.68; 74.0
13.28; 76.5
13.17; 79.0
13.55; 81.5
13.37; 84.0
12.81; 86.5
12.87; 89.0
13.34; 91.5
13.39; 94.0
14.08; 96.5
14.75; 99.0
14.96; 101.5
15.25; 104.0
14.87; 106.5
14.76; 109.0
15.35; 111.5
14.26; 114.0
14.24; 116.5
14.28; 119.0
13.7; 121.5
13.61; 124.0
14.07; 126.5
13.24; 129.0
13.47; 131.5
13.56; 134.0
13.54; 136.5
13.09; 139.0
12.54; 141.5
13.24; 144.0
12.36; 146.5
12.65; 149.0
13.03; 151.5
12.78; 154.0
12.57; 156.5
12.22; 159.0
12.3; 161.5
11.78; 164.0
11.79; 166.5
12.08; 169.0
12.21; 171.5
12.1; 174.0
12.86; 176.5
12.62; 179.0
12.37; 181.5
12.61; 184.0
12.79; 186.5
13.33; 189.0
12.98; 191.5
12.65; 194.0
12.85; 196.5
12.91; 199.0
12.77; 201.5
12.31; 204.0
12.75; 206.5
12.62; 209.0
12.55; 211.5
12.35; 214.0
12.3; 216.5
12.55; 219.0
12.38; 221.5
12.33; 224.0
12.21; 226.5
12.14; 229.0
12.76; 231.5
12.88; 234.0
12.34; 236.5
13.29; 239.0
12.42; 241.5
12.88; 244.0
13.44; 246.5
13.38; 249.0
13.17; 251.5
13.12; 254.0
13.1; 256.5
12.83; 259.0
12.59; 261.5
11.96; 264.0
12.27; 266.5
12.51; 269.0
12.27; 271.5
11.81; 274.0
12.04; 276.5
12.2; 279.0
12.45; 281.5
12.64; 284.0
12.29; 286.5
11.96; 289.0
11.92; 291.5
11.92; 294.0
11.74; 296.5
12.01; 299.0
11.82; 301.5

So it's 1.03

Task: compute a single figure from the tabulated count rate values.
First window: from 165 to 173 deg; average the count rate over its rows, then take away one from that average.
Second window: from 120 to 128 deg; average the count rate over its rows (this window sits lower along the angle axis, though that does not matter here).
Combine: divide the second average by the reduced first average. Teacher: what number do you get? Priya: 1.25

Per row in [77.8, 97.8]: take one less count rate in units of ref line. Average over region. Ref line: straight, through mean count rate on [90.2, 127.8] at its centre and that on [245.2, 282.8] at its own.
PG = 0.085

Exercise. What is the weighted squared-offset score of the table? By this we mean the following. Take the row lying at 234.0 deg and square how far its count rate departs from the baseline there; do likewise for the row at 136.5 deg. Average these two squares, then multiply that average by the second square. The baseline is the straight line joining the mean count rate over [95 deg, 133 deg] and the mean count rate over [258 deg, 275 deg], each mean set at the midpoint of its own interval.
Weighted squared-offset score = 0.03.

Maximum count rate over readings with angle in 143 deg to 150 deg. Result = 13.24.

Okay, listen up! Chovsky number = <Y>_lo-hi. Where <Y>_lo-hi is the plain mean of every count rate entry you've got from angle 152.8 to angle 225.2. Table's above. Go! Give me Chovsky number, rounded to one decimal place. 12.5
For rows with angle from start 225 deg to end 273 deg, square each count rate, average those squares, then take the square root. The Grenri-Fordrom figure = 12.7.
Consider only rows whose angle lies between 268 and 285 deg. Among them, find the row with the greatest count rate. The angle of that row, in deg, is 284.0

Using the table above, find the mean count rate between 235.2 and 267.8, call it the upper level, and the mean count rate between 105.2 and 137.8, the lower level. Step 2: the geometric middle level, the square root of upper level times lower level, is 13.4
